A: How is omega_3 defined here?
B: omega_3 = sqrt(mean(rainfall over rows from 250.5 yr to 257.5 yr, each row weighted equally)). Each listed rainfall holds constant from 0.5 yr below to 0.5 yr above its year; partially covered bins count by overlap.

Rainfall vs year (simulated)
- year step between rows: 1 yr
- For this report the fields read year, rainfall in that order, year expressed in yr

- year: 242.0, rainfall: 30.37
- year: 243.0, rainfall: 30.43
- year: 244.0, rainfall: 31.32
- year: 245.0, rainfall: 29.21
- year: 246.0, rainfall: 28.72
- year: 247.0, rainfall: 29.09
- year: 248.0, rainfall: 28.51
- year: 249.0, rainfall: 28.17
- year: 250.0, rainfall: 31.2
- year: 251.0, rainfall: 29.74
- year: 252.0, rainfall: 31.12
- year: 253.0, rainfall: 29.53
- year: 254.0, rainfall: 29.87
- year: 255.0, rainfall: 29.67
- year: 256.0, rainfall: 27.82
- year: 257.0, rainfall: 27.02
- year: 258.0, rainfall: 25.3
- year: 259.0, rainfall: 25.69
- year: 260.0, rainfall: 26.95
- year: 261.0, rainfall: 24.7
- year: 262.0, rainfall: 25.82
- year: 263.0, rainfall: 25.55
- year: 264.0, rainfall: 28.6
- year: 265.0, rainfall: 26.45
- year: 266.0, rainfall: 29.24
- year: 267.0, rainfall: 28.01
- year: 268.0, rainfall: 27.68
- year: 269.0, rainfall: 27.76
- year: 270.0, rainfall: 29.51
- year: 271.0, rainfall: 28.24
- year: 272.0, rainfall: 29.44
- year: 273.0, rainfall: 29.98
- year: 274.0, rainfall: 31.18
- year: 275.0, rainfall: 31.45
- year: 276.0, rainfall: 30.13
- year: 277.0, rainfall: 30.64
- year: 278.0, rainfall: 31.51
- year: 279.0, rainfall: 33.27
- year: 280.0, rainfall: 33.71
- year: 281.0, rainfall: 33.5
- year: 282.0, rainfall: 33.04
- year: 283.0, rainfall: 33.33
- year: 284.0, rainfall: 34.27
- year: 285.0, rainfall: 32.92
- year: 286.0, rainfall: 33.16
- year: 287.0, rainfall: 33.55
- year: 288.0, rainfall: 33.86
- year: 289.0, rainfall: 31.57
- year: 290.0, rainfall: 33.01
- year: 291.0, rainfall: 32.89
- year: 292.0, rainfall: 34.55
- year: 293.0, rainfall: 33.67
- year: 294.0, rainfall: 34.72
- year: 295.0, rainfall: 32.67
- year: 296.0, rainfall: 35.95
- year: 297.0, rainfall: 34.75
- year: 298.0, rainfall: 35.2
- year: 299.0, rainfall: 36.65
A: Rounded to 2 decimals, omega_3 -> 5.41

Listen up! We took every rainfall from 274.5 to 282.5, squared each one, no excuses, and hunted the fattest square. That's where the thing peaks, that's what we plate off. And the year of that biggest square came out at 280.0 yr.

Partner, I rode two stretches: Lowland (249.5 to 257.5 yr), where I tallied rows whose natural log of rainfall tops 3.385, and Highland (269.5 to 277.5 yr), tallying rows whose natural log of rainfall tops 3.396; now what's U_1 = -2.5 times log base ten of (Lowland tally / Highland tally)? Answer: -0.2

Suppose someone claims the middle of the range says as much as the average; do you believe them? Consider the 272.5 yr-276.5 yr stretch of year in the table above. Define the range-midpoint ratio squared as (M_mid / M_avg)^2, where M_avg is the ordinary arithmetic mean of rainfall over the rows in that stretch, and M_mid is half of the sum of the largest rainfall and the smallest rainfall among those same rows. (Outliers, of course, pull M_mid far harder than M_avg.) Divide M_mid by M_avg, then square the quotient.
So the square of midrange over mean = 1.00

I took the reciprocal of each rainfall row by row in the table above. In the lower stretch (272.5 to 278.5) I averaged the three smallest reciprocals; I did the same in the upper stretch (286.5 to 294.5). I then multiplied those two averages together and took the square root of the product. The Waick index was 0.0304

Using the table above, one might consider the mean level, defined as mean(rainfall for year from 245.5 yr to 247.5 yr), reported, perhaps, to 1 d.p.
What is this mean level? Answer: 28.9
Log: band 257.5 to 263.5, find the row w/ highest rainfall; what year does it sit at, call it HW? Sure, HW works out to 260.0 yr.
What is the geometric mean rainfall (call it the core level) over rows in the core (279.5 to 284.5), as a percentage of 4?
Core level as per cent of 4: 839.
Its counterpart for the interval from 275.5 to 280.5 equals 796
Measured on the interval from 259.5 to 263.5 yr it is 644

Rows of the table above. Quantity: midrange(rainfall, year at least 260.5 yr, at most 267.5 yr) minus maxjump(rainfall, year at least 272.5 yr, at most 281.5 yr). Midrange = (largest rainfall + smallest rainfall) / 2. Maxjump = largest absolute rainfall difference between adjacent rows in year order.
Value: 25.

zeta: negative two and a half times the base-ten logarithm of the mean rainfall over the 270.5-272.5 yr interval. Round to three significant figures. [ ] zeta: -3.65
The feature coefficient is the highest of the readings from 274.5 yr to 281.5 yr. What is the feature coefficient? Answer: 33.71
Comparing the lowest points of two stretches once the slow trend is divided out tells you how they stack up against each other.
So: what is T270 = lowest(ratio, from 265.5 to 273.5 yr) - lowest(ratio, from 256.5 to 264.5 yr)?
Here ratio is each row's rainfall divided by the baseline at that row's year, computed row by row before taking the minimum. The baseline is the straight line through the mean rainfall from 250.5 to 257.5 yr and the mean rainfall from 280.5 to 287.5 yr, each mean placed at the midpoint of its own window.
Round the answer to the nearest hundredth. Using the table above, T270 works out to 0.07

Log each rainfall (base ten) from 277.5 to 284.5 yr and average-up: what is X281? 1.52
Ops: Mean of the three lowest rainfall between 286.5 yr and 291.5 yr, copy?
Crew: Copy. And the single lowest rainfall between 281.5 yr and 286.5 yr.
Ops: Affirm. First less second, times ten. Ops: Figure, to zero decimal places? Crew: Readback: -4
